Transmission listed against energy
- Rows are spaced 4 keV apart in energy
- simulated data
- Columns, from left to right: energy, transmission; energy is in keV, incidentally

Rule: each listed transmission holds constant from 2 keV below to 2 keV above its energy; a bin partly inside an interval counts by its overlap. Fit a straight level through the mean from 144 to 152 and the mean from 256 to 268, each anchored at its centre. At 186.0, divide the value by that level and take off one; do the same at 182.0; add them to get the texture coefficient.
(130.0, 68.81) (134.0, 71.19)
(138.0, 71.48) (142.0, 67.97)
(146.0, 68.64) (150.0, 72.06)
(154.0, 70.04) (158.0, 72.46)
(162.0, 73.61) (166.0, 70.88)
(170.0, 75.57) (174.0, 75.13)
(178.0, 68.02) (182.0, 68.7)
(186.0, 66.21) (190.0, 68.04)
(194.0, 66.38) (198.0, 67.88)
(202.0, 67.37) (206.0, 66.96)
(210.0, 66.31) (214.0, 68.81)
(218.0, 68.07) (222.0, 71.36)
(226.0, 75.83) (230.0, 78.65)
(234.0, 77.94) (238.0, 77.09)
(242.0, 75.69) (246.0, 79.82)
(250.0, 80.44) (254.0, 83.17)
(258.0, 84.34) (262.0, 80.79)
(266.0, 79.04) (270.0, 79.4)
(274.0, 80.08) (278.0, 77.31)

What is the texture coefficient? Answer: -0.173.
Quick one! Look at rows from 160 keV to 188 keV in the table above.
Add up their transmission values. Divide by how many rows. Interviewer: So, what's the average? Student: 71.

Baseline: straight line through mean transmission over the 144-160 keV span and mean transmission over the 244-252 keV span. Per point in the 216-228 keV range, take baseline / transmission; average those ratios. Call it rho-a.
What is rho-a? 1.08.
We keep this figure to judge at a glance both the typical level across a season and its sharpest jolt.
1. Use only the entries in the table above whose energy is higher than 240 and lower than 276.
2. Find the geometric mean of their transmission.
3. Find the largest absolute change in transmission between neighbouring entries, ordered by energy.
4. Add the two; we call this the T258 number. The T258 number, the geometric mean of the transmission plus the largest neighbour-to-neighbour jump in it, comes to 84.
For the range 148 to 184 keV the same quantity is 79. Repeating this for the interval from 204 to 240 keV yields 77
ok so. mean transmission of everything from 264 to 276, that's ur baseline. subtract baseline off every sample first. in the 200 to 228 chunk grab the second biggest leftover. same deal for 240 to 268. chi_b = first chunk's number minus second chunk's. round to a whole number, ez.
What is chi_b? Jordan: -12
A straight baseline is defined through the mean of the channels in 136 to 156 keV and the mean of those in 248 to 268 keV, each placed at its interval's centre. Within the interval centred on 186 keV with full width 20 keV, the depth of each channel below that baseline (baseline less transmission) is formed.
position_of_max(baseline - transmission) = 194.0 keV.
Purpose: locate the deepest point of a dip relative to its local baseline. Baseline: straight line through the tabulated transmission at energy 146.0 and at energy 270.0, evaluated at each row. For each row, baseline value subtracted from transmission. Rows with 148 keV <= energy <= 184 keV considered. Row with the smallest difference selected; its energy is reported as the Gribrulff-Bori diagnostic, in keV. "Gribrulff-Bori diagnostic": 178.0 keV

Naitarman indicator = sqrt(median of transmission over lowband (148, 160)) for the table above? 8.5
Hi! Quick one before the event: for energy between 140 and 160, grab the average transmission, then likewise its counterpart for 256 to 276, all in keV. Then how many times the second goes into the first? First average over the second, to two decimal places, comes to 0.87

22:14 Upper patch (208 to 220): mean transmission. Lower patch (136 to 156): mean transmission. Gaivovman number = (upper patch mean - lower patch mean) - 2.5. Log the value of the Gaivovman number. -4.8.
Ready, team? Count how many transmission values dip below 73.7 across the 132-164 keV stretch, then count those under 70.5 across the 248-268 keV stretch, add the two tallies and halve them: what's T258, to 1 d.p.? 4.0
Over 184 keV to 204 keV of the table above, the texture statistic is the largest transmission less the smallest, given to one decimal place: 1.8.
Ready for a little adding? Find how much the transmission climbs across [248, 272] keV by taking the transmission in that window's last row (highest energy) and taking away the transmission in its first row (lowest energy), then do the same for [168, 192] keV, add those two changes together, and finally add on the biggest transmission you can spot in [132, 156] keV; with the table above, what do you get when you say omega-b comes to 63.5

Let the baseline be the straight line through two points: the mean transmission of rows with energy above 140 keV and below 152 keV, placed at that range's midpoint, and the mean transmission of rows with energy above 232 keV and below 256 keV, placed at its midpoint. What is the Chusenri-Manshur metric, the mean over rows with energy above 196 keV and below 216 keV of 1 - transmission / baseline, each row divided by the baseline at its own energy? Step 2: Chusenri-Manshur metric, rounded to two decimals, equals 0.10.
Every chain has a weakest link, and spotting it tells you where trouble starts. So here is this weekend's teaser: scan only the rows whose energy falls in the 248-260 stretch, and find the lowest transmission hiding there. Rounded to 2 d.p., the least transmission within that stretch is 80.44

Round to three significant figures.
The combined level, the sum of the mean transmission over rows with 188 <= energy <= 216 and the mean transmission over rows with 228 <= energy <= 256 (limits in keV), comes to 146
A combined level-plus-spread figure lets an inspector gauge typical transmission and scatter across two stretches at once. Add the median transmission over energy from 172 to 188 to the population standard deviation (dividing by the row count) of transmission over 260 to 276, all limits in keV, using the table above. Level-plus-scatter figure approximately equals 69.0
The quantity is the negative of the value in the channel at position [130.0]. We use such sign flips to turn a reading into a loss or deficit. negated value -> -69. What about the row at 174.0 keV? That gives -75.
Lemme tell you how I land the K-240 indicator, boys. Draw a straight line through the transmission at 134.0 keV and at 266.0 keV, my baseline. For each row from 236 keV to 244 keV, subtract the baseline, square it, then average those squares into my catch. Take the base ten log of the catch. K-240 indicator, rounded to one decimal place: 0.3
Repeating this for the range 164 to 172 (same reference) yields 0.7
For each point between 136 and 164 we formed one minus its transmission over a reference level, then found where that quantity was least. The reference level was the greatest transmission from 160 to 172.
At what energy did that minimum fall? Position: 162.0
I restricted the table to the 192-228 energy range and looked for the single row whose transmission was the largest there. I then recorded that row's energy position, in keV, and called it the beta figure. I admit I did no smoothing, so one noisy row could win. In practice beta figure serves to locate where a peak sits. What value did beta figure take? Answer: 226.0 keV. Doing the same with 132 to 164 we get 162.0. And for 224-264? 258.0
